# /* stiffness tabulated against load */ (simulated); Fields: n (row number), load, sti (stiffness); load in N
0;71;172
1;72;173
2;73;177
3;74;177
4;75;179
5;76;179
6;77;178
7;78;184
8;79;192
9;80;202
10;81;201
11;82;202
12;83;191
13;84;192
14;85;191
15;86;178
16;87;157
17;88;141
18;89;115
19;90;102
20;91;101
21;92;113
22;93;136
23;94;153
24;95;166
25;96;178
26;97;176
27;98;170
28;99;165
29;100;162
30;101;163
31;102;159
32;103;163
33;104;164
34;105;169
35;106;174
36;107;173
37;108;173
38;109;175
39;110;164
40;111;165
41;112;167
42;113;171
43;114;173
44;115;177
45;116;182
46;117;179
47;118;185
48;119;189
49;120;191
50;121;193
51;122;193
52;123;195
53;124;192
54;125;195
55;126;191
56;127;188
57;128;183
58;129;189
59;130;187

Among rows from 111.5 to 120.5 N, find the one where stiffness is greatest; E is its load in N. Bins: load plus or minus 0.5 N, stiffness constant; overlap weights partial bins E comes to 120 N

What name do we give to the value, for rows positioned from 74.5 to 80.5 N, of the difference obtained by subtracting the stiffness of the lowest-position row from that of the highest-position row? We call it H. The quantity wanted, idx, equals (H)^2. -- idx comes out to 529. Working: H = 23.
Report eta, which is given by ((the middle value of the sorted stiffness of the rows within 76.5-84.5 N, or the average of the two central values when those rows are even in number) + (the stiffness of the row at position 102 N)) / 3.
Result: 117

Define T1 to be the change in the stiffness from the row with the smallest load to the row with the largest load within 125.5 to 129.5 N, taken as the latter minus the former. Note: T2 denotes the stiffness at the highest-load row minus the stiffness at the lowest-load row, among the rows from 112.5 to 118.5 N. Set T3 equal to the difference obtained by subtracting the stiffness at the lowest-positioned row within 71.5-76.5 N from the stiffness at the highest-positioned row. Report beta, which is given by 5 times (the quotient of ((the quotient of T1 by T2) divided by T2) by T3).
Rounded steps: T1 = -2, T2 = 14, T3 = 6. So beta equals -0.01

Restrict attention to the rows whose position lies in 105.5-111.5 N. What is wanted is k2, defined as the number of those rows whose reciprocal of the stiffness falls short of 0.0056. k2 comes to 0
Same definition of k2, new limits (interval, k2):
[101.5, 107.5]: 0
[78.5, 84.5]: 6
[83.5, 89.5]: 2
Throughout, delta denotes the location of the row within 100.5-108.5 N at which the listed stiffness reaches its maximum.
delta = 106 N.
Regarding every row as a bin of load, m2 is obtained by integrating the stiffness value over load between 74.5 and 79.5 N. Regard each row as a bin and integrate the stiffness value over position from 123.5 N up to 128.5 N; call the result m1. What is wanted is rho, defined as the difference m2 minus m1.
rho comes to -37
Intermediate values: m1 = 949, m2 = 912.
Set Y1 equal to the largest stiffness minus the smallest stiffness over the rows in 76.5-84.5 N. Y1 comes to 24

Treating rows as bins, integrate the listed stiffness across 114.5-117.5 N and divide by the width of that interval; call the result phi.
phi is 179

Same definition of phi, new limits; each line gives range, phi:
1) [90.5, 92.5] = 107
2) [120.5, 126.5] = 193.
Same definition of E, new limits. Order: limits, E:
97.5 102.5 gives 98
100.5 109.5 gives 109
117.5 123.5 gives 123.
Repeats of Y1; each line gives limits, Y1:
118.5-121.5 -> 4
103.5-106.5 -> 10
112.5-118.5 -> 14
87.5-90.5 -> 39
